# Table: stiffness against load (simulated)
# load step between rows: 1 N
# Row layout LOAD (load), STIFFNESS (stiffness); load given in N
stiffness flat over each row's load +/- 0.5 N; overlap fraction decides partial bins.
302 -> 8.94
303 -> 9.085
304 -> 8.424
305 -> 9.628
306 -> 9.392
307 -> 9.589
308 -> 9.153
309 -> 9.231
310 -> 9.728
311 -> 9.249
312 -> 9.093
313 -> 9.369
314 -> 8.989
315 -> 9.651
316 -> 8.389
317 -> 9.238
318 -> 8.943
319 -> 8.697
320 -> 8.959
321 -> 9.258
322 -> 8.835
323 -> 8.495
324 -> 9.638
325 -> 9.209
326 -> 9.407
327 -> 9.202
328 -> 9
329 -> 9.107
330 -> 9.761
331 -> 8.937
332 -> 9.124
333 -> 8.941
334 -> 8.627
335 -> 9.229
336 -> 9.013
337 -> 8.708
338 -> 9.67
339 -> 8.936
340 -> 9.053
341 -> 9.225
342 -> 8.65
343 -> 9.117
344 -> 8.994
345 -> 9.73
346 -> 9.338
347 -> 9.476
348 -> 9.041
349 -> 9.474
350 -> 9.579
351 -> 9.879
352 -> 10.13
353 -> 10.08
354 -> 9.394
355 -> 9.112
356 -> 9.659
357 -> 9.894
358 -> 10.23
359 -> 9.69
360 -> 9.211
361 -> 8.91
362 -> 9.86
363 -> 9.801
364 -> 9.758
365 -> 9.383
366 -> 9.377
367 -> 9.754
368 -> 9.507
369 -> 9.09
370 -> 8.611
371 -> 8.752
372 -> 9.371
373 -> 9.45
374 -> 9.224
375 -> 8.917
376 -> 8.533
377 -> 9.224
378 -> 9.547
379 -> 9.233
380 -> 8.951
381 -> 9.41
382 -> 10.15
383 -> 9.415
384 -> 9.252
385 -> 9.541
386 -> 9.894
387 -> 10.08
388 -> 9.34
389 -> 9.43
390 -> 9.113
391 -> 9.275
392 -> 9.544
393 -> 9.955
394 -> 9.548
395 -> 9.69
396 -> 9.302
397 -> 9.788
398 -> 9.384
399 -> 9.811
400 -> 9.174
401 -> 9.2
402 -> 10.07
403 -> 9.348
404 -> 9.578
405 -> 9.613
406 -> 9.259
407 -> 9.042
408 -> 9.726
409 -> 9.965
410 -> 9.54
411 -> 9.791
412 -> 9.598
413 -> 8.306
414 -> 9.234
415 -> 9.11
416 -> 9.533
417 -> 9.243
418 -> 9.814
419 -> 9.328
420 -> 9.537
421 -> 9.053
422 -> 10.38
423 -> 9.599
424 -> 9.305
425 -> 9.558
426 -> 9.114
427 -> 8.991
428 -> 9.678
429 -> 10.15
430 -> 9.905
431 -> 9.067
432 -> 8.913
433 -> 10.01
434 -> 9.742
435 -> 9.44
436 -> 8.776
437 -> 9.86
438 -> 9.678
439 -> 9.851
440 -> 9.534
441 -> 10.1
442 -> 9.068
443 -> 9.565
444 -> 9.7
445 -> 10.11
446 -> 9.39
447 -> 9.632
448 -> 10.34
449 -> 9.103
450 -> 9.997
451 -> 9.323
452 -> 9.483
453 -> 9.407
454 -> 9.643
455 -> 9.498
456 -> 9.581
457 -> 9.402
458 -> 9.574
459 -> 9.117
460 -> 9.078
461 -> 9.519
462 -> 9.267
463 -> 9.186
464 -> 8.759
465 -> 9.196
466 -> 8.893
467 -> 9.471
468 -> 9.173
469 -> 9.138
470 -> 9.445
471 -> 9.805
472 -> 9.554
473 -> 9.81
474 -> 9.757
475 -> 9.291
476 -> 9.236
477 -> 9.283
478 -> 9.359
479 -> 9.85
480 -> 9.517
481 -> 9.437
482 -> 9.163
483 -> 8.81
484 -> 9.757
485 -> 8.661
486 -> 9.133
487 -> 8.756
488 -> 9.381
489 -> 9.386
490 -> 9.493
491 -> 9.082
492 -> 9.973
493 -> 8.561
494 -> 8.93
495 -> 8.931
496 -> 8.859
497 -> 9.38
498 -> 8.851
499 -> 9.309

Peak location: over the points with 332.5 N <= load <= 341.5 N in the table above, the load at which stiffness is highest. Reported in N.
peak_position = 338 N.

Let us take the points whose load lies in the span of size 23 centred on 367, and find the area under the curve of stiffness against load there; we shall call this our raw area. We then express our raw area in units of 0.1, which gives 2158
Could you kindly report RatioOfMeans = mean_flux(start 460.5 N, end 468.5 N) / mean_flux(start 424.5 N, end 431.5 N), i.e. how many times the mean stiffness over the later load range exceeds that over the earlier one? 0.97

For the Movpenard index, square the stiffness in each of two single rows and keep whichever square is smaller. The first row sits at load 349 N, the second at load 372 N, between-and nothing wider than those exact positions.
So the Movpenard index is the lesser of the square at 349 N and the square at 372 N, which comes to 88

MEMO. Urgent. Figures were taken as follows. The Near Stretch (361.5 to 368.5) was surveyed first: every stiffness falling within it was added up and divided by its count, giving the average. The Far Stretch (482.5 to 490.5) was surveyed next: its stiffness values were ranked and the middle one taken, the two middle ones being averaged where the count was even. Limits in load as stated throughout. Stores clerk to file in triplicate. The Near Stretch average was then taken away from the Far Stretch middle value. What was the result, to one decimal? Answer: -0.4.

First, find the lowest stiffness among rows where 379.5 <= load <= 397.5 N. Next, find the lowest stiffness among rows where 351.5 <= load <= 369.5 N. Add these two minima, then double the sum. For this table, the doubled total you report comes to 35.7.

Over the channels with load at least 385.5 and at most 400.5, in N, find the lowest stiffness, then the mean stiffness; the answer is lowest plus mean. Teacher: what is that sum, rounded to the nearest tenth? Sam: 18.7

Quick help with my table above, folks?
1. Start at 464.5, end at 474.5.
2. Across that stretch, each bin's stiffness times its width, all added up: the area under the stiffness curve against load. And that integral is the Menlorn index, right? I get 94.2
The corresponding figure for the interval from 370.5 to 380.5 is 91.2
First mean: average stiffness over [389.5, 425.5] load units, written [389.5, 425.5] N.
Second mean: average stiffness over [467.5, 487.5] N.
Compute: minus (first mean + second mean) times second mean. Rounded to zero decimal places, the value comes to -176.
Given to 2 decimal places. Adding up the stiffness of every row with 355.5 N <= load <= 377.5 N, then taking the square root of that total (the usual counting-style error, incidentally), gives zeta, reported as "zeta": 14.36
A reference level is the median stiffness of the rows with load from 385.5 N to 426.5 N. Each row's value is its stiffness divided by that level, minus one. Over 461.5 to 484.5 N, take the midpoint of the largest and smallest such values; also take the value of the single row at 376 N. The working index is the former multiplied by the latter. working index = 0.0026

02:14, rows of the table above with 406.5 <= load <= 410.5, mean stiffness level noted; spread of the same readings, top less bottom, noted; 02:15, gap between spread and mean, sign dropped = 8.6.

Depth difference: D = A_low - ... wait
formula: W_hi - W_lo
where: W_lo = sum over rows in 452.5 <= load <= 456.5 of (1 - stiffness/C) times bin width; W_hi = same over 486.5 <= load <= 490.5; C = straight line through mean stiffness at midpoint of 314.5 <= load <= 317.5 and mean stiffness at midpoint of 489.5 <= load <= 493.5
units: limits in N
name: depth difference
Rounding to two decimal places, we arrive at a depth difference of 0.14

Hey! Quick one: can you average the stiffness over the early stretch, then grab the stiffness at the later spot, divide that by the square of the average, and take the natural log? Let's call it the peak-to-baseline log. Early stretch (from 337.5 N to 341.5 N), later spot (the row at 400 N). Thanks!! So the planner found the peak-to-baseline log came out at -2.23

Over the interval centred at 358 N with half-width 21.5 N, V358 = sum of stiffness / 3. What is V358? 134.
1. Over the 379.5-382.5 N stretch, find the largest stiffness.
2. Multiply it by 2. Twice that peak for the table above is 20.3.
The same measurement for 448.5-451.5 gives 20.0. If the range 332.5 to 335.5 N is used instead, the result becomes 18.5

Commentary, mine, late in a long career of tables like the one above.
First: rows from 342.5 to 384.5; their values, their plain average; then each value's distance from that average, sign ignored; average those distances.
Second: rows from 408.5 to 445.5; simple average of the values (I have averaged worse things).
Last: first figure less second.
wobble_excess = -9.20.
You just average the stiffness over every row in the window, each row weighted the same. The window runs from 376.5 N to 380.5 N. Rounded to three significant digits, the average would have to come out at 9.24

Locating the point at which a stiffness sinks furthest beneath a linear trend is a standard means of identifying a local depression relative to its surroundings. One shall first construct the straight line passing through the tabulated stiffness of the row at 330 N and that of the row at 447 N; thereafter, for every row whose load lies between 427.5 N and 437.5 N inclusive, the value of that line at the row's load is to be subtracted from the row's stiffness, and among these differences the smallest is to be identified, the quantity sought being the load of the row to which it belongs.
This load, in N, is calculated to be 436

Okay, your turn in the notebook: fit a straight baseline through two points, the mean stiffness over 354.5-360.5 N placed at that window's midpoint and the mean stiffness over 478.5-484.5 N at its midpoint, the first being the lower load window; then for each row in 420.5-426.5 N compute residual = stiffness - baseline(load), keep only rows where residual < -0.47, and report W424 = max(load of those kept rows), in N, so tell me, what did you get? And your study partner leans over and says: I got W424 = 421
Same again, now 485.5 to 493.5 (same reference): 493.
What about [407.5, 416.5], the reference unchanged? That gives 413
